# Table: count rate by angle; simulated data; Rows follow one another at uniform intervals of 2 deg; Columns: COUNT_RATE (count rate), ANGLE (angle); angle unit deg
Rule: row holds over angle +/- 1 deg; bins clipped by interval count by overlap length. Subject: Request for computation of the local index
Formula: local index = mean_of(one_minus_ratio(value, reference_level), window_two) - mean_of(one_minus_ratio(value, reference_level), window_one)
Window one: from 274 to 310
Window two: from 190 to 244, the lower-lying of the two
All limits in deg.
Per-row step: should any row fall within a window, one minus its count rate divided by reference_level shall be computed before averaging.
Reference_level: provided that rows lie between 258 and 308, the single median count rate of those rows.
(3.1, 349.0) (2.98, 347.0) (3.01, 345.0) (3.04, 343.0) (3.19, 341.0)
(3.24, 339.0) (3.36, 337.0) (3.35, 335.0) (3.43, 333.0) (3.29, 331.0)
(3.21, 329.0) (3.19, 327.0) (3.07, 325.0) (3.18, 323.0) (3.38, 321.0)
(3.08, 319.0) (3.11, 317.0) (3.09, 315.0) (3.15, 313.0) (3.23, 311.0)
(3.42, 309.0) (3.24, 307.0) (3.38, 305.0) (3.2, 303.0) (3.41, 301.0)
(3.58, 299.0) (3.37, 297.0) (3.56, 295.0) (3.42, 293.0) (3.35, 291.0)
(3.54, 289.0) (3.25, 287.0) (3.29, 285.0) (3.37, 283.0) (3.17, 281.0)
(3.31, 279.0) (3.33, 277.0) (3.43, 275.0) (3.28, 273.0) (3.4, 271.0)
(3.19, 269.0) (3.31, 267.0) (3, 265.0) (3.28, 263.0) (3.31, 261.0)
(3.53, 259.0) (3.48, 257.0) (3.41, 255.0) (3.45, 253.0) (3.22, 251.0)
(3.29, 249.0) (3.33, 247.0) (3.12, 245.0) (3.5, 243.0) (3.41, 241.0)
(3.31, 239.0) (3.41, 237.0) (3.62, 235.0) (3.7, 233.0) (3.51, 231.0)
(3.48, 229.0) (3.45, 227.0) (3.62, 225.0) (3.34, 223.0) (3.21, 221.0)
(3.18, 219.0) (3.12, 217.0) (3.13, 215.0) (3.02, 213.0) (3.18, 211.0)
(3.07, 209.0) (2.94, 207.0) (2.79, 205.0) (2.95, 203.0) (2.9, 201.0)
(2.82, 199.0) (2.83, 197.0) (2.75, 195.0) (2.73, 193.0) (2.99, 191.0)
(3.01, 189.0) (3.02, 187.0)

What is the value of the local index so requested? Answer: 0.06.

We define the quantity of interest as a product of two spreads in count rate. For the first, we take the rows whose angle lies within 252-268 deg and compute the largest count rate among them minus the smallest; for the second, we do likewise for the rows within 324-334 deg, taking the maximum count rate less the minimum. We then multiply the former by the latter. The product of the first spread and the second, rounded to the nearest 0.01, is 0.19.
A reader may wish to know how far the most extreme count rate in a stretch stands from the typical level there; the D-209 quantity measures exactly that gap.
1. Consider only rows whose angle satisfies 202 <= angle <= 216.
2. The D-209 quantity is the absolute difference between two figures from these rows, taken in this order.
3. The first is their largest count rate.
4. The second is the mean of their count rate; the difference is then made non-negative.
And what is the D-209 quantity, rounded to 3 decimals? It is 0.169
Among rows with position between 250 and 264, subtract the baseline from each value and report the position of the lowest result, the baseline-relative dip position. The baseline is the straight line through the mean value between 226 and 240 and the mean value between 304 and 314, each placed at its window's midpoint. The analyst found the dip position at 251.0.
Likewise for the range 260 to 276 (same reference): 265.0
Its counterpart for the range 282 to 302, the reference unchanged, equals 287.0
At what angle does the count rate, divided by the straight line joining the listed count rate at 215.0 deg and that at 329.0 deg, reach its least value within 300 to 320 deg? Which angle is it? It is 319.0 deg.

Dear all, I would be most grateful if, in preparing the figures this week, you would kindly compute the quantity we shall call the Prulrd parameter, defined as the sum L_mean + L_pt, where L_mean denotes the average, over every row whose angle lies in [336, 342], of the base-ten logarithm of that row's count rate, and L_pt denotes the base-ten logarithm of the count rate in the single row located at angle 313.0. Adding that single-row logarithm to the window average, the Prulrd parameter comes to 1.01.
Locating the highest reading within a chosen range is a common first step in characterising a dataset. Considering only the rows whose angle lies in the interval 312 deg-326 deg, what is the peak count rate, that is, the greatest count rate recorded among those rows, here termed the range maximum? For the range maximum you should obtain 3.38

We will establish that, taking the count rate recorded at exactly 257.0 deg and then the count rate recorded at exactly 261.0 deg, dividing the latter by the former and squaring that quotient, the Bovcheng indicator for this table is 0.90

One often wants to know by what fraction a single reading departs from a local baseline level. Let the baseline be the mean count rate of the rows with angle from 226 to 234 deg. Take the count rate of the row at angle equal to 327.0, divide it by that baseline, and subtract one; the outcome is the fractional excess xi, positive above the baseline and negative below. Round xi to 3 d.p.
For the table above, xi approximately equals -0.098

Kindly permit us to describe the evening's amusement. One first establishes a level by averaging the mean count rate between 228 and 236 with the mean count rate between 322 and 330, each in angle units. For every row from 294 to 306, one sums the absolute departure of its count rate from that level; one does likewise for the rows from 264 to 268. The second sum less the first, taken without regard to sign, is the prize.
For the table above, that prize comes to 0.19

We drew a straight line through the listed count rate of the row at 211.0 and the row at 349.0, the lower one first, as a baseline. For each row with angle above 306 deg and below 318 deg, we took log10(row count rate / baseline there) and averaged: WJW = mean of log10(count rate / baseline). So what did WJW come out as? 0.011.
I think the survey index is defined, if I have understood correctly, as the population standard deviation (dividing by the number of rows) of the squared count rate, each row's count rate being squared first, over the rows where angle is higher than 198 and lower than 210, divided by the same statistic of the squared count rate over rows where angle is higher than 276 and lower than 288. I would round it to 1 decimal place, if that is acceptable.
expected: 1.3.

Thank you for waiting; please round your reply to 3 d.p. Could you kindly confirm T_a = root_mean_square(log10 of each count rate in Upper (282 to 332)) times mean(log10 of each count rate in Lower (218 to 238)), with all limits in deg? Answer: 0.278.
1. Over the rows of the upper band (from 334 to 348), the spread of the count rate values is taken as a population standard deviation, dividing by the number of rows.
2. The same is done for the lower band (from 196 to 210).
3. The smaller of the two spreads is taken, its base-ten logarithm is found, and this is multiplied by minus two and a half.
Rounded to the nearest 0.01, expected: 2.62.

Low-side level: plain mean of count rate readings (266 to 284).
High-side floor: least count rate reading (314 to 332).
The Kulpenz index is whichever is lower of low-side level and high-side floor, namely 3.07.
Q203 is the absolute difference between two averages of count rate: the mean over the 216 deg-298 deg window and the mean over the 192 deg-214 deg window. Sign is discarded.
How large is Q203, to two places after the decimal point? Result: 0.45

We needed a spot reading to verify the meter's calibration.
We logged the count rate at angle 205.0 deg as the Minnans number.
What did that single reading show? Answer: 2.79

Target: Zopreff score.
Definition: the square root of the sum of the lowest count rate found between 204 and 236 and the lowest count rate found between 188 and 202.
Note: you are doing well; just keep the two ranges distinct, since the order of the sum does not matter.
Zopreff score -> 2.35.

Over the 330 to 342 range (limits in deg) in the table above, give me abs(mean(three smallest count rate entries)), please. 3.24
